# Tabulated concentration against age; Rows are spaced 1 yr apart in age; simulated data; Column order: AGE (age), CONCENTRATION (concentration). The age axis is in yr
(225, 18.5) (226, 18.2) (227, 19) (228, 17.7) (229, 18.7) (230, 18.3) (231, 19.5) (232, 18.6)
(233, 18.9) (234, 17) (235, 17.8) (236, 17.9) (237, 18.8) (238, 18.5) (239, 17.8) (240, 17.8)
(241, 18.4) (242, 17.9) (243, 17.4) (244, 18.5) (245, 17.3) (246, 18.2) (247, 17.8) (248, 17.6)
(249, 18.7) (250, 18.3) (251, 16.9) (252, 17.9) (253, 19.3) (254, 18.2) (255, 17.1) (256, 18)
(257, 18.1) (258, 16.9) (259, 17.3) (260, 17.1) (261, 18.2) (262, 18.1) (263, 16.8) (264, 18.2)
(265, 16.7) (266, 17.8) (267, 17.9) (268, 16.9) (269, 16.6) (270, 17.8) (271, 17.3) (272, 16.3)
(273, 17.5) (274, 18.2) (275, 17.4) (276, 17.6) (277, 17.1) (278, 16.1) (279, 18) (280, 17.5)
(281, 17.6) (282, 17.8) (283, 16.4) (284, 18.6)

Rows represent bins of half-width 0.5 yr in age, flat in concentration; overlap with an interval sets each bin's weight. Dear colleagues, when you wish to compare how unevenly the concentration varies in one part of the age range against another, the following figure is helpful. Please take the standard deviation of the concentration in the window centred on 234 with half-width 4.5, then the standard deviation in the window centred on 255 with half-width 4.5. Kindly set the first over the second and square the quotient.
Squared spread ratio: 0.87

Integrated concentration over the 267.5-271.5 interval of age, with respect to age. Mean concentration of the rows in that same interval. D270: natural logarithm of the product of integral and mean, 7.07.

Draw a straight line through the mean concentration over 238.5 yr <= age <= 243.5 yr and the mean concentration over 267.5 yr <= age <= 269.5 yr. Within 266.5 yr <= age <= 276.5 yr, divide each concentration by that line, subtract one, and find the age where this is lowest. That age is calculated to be 272 yr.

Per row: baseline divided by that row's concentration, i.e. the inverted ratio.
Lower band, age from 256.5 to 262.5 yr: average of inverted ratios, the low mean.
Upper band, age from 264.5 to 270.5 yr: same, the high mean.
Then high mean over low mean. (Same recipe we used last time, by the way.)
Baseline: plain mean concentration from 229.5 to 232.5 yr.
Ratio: 1.02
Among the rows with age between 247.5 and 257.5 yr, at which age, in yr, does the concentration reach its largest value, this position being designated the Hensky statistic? 253 yr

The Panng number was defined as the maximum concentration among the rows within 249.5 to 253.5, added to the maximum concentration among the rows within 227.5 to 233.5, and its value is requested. 38.8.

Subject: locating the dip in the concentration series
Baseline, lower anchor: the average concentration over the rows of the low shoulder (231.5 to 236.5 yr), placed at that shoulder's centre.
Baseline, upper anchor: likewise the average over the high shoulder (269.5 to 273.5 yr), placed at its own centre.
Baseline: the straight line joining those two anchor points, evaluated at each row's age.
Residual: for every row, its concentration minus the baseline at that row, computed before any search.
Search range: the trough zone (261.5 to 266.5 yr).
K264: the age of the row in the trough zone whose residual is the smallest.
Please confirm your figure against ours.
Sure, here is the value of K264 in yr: 265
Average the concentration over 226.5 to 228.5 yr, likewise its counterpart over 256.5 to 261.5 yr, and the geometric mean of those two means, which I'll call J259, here 17.9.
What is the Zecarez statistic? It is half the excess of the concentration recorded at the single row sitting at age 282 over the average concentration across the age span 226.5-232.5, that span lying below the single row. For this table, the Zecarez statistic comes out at -0.42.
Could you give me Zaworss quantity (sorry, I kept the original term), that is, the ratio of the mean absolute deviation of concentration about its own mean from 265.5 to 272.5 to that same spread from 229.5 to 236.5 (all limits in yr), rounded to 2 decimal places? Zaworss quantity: 0.87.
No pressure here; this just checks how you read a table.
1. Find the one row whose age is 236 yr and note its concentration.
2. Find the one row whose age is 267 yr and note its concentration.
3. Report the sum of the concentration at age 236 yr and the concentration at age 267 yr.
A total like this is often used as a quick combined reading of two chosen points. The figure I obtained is 35.8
